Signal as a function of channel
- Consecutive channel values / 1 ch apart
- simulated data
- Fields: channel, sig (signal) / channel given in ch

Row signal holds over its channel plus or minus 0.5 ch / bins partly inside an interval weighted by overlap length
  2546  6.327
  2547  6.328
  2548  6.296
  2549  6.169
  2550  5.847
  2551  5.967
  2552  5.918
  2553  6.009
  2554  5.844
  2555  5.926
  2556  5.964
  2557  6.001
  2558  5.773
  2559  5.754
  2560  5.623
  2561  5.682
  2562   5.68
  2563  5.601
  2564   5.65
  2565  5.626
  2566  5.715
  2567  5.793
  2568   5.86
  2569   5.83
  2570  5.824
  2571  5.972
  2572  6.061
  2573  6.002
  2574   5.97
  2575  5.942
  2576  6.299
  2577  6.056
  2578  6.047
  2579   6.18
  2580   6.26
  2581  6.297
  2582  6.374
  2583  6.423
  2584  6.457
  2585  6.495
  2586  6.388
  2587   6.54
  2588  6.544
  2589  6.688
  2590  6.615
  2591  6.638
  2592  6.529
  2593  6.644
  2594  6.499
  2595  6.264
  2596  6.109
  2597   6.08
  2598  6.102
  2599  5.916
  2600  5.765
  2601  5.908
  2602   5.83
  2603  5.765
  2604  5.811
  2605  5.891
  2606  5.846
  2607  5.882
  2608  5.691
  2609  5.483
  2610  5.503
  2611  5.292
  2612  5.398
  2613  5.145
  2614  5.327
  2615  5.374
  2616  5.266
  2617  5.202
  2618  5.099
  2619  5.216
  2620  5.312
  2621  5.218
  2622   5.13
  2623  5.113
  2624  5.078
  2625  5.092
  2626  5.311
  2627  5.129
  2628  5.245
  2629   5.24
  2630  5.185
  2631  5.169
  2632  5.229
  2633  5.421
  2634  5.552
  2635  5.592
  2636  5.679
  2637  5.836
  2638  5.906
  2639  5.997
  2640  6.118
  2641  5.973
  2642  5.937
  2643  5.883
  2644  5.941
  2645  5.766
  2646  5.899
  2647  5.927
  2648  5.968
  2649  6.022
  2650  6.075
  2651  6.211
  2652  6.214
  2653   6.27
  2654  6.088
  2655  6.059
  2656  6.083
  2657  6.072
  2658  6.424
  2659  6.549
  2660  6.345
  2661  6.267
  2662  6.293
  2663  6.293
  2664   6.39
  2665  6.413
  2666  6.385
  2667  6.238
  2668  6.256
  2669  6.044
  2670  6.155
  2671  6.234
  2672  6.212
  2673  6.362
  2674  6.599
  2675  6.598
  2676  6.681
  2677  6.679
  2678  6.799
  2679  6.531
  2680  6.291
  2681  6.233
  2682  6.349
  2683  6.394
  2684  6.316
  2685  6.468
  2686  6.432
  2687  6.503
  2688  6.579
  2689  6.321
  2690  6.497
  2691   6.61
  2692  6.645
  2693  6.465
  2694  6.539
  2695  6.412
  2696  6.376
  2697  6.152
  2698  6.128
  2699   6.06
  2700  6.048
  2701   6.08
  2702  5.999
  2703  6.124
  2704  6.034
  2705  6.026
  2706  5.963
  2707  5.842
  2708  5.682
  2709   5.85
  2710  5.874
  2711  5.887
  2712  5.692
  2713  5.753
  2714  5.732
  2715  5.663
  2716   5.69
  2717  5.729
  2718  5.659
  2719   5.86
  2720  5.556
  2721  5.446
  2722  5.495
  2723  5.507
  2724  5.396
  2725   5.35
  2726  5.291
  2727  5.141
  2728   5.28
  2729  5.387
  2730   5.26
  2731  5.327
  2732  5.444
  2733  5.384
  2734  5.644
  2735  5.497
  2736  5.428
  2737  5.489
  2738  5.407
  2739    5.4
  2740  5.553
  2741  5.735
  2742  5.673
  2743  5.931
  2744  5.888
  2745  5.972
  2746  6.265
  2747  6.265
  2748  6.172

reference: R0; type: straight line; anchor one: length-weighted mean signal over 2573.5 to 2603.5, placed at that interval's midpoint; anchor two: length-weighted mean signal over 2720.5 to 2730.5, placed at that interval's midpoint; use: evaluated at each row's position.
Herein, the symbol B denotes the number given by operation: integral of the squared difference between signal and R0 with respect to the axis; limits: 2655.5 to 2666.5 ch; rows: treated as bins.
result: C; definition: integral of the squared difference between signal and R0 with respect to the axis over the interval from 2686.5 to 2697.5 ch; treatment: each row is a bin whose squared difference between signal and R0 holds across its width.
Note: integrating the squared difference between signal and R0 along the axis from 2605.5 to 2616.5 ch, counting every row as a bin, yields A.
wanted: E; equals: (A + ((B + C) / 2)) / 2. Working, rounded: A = 5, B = 3.5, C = 9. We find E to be 5.5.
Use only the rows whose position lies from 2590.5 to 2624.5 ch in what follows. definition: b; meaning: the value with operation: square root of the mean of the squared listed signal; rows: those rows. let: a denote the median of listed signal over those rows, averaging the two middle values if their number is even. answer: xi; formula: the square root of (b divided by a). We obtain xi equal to 0.998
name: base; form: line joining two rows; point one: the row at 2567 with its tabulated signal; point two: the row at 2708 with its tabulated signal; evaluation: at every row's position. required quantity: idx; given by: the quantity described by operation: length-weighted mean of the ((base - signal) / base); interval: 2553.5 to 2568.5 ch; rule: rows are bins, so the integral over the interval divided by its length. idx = 0.005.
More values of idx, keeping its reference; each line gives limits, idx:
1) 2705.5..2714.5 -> -0.023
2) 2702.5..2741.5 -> 0.012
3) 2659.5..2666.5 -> -0.109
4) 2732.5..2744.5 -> 0.013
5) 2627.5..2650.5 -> 0.003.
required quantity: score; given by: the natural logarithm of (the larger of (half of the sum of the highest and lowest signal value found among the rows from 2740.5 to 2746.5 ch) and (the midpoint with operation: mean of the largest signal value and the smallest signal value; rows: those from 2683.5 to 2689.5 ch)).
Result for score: 1.864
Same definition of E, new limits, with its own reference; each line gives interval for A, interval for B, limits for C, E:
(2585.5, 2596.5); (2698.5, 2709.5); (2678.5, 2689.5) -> 2.8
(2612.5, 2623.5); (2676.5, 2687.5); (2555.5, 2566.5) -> 7.2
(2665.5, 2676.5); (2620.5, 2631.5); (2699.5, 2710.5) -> 5.0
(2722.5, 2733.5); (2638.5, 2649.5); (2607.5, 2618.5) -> 1.7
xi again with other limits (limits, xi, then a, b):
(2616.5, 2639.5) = 1.012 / 5.23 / 5.35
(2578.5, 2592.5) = 0.999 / 6.48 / 6.46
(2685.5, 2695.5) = 1.000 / 6.50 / 6.50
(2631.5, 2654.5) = 0.997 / 5.94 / 5.90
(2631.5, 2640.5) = 1.003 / 5.68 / 5.71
